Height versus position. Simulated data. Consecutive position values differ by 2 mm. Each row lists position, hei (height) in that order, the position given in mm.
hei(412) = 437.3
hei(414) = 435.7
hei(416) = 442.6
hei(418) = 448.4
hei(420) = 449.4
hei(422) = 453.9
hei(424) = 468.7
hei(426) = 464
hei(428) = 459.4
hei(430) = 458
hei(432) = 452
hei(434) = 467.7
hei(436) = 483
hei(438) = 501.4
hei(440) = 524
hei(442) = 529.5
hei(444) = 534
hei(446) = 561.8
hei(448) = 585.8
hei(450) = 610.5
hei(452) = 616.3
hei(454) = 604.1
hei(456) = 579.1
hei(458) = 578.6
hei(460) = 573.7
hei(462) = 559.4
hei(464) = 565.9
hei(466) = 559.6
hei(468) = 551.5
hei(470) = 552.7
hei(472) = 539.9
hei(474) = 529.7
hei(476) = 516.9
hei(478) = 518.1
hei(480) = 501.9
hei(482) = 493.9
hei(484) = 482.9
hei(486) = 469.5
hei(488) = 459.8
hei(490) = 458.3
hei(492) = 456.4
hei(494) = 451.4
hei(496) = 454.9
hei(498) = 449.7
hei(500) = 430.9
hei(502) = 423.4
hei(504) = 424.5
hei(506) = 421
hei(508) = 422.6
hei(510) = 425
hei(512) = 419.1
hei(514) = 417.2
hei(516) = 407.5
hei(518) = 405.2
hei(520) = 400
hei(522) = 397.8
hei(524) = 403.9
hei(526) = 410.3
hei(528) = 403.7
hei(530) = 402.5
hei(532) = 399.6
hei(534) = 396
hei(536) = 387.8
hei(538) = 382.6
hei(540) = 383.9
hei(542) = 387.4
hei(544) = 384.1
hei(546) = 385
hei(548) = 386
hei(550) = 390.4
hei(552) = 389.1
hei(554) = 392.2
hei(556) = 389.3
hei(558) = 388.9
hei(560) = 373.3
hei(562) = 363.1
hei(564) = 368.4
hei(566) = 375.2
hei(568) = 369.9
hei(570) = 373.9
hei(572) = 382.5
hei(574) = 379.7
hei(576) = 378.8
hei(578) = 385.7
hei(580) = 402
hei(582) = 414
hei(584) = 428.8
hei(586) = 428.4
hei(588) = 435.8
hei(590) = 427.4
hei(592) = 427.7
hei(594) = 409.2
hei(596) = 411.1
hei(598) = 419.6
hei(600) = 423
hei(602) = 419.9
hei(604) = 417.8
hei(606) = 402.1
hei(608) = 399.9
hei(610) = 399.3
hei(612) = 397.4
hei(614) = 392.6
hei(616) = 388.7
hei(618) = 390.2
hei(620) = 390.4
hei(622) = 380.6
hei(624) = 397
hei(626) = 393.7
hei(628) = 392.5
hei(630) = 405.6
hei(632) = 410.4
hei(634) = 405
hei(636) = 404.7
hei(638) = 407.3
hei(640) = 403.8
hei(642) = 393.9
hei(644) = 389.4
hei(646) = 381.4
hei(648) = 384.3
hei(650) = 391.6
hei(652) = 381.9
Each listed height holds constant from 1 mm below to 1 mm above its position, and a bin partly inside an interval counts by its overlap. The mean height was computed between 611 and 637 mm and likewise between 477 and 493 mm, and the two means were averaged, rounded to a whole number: 438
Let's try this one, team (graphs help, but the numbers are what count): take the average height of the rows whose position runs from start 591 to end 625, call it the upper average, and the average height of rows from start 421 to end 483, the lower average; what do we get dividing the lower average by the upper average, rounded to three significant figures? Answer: 1.31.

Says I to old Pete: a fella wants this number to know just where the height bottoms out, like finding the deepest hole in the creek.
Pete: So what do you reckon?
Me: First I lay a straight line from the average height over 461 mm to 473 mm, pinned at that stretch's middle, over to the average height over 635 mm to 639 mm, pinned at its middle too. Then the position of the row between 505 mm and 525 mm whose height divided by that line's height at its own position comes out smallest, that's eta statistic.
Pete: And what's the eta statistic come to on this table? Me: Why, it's 522 mm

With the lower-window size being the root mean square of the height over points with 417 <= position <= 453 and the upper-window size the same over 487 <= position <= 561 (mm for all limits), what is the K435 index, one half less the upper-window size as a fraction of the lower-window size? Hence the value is -0.31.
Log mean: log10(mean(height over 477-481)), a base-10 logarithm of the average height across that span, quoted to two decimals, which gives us 2.71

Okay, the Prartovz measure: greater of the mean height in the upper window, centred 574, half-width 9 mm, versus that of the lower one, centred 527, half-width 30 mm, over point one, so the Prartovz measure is 4039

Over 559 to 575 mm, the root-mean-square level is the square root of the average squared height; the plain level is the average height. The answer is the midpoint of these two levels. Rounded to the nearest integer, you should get 373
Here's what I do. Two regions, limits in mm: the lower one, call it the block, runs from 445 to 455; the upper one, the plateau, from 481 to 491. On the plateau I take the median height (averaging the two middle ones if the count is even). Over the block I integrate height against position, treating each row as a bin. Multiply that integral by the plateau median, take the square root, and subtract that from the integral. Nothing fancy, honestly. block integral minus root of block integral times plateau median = 4285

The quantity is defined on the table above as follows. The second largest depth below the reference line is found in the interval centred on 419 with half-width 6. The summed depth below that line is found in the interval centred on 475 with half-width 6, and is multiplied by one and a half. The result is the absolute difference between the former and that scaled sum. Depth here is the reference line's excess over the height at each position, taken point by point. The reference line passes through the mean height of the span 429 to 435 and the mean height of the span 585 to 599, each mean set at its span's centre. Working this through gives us 714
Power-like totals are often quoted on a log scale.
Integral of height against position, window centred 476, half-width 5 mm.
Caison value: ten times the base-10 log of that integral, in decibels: 37.2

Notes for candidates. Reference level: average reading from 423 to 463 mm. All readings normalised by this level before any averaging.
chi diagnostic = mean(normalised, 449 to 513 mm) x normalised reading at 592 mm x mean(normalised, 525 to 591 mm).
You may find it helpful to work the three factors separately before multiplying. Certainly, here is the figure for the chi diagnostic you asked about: 0.565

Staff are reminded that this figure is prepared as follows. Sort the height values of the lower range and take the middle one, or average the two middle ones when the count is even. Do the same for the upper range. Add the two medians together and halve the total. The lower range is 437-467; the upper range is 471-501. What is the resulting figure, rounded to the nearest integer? 518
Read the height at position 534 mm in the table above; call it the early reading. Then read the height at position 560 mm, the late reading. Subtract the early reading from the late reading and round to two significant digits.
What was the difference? -23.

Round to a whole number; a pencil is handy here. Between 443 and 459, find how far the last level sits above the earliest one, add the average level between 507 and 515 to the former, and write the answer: 466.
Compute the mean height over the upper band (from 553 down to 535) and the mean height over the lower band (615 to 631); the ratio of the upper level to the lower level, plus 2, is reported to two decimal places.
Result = 2.98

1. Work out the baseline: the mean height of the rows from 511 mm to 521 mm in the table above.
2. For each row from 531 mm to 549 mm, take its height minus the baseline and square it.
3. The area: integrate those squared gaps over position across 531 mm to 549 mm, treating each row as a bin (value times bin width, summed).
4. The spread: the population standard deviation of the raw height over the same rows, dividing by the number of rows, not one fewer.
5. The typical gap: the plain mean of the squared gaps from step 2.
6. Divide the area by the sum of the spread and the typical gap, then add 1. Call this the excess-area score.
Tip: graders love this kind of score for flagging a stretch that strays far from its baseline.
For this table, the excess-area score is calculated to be 18.8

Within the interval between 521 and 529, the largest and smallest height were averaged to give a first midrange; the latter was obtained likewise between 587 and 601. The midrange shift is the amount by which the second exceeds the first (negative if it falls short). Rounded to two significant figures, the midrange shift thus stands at 18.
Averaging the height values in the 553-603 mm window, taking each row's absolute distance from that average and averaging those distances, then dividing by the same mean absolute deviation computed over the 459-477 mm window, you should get 1.5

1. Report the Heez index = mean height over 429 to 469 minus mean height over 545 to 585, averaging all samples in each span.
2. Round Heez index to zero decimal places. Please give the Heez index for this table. 159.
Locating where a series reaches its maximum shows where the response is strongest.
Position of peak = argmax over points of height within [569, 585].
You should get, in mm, 584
